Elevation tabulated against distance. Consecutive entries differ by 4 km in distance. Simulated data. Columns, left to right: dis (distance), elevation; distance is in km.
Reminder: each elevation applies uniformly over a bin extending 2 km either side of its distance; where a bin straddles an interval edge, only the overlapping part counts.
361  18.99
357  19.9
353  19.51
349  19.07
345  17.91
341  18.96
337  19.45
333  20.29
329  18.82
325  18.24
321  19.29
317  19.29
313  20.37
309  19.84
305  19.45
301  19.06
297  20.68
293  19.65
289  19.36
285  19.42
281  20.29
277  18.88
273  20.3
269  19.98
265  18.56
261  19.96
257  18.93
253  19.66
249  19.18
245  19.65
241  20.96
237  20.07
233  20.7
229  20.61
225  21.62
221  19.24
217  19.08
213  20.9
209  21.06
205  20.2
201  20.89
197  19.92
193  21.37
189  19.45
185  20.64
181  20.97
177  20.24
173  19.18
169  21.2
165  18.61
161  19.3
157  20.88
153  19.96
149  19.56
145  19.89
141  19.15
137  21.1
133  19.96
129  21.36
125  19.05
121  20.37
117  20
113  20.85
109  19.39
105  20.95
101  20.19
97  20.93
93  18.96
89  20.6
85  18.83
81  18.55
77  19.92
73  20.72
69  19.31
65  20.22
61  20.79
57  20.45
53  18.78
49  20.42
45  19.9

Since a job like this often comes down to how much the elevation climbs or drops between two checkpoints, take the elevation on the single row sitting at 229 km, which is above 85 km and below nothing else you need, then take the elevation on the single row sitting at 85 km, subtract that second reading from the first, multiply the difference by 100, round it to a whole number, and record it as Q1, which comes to 178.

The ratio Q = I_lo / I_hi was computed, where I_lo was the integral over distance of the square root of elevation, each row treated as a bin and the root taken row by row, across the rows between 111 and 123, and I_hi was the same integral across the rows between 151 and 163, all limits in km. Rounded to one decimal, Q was 1.0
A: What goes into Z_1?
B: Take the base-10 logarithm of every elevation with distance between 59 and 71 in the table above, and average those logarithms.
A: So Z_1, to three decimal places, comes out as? 1.303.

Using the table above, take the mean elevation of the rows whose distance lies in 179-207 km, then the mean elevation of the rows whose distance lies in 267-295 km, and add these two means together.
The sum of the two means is 40.19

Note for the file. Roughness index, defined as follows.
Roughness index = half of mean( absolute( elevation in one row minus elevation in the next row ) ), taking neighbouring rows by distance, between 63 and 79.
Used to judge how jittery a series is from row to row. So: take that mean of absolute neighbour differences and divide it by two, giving 0.52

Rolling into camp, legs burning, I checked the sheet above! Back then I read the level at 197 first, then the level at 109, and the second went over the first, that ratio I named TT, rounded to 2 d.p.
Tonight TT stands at 0.97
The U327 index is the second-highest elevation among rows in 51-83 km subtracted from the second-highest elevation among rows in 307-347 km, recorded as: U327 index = -0.43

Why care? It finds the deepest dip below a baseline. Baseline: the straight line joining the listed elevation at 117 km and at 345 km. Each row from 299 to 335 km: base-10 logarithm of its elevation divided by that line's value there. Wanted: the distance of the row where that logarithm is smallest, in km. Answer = 325 km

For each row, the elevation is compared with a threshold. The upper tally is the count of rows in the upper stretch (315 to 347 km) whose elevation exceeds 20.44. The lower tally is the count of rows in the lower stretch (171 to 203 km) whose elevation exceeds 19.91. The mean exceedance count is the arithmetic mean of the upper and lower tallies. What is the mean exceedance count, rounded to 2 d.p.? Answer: 3.00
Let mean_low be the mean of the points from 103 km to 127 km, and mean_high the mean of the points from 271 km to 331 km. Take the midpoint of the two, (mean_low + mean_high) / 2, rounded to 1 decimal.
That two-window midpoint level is 19.8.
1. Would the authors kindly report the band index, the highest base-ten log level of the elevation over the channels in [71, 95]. 1.32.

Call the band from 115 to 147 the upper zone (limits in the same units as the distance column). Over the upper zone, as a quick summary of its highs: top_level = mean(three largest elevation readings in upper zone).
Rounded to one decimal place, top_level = 20.9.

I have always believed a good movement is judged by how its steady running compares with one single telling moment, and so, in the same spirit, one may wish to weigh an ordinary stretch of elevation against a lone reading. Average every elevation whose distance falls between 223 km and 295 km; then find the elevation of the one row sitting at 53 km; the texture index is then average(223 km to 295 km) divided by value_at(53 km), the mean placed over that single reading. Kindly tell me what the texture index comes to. 1.06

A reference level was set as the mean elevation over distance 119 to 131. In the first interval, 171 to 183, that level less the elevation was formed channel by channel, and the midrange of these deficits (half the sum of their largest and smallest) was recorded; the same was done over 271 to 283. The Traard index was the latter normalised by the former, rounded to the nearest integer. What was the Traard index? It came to 4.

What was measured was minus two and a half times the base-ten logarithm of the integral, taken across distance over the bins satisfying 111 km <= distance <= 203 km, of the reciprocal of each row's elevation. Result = -1.6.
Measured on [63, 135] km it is -1.4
